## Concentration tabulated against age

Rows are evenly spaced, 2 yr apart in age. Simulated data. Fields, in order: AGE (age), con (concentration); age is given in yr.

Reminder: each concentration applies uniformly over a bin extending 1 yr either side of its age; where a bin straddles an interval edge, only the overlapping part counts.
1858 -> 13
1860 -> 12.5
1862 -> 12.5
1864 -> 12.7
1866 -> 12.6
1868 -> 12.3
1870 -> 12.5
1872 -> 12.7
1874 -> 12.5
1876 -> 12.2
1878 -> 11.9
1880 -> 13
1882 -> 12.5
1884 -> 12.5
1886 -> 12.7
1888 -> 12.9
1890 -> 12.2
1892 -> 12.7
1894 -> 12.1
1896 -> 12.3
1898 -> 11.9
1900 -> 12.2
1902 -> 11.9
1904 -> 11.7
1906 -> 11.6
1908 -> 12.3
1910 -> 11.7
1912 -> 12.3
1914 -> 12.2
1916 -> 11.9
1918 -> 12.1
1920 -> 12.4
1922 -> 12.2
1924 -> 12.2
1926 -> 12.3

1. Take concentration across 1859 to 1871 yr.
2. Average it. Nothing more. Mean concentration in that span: 12.5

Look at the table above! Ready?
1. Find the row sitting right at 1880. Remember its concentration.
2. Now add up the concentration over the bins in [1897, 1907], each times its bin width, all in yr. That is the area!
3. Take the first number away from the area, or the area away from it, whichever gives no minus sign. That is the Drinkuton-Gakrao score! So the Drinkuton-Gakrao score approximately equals 106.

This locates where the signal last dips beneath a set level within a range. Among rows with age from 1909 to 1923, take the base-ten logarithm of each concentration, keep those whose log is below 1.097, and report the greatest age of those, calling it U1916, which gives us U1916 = 1922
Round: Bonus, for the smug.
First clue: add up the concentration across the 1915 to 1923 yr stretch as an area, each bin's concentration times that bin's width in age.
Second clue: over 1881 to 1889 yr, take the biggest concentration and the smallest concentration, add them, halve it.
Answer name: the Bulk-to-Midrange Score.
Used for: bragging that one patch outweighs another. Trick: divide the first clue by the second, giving 7.65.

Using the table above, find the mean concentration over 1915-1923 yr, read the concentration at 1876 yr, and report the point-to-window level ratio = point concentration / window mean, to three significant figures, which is 1.00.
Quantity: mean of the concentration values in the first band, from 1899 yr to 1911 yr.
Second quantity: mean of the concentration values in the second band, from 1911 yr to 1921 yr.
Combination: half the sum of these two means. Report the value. 12.0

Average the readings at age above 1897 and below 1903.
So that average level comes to 12.0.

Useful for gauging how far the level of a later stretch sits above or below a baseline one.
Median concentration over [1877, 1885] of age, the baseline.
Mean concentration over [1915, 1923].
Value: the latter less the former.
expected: -0.35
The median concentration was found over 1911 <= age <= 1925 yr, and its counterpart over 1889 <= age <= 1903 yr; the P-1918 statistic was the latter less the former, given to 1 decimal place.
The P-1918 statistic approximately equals 0.0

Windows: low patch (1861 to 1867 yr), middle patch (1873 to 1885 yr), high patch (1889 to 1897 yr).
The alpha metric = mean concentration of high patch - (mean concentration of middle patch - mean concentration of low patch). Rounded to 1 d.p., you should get 12.5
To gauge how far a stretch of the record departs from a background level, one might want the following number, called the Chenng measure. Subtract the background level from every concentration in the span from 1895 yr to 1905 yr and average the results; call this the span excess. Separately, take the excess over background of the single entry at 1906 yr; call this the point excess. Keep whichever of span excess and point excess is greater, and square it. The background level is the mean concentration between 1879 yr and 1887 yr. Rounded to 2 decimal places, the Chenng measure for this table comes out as 0.46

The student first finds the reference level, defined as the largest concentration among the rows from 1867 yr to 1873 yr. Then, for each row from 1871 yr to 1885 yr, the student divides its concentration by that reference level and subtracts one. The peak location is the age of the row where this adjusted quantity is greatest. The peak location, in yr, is 1880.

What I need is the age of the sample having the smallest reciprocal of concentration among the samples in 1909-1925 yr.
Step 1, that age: 1920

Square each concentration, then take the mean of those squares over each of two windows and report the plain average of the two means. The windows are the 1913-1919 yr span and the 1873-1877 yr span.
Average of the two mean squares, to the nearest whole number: 149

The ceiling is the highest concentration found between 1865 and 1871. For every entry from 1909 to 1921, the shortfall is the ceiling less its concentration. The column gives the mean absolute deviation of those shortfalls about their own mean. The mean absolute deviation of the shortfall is 0.20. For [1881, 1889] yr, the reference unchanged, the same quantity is 0.15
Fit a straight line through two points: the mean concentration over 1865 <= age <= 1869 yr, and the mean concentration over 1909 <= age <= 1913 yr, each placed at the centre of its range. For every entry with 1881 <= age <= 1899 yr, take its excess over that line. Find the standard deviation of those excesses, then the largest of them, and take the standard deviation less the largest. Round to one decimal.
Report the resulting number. -0.4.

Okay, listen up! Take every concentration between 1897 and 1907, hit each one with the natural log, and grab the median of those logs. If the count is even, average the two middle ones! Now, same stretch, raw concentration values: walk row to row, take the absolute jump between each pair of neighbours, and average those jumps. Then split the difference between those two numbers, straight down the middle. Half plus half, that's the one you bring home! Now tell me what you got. 1.35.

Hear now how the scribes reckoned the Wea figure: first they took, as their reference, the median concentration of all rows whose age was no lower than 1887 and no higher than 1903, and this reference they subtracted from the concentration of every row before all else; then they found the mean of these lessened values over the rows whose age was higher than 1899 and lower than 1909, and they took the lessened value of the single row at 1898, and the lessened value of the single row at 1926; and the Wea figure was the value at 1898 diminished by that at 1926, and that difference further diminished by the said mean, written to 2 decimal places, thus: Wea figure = -0.14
